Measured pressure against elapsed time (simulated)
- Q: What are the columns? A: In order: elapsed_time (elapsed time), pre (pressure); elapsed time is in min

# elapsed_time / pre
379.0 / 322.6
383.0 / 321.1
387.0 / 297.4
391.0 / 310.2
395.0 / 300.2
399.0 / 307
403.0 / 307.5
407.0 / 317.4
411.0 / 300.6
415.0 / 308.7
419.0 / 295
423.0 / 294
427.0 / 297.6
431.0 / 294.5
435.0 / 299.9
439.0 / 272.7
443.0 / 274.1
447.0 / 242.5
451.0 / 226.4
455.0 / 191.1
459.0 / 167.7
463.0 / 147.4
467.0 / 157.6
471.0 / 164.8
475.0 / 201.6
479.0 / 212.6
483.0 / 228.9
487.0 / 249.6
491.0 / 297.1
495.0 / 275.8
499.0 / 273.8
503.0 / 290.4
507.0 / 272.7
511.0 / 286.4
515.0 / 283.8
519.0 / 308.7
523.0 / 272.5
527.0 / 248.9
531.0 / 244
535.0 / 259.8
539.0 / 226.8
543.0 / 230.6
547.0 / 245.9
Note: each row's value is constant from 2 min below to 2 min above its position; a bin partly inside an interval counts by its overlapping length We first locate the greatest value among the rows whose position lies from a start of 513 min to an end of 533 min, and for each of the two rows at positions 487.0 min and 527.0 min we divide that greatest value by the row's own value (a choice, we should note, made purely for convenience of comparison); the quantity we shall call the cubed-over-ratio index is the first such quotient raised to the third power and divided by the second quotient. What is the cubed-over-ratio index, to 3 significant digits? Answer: 1.53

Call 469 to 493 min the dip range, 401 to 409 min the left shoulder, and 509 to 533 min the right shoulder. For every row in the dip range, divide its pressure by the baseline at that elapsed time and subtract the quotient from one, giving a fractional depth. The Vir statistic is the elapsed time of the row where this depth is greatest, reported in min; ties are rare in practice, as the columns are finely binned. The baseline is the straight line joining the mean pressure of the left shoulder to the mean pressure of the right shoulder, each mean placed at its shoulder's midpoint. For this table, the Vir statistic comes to 471.0 min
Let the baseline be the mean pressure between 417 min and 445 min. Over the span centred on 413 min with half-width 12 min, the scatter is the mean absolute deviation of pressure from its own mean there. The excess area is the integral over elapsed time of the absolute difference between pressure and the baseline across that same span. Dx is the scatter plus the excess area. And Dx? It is 348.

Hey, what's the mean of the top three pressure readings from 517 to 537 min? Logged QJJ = 280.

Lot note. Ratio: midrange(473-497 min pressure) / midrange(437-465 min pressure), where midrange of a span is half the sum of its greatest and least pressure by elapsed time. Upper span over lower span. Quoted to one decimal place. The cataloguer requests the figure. 1.2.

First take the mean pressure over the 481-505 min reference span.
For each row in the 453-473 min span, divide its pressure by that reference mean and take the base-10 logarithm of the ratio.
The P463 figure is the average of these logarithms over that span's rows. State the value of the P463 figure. -0.21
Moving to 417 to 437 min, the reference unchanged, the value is 0.04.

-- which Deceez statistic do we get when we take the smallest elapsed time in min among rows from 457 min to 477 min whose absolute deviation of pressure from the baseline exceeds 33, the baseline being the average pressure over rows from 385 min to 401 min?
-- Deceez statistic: 459.0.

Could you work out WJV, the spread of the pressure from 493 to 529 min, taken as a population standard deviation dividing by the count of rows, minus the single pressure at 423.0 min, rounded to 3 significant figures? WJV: -279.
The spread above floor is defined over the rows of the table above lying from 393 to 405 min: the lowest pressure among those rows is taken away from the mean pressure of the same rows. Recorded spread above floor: 5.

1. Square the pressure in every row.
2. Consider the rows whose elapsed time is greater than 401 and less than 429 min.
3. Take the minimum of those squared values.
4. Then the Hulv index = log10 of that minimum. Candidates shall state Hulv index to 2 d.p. 4.94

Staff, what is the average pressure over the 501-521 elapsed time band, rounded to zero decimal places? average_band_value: 288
